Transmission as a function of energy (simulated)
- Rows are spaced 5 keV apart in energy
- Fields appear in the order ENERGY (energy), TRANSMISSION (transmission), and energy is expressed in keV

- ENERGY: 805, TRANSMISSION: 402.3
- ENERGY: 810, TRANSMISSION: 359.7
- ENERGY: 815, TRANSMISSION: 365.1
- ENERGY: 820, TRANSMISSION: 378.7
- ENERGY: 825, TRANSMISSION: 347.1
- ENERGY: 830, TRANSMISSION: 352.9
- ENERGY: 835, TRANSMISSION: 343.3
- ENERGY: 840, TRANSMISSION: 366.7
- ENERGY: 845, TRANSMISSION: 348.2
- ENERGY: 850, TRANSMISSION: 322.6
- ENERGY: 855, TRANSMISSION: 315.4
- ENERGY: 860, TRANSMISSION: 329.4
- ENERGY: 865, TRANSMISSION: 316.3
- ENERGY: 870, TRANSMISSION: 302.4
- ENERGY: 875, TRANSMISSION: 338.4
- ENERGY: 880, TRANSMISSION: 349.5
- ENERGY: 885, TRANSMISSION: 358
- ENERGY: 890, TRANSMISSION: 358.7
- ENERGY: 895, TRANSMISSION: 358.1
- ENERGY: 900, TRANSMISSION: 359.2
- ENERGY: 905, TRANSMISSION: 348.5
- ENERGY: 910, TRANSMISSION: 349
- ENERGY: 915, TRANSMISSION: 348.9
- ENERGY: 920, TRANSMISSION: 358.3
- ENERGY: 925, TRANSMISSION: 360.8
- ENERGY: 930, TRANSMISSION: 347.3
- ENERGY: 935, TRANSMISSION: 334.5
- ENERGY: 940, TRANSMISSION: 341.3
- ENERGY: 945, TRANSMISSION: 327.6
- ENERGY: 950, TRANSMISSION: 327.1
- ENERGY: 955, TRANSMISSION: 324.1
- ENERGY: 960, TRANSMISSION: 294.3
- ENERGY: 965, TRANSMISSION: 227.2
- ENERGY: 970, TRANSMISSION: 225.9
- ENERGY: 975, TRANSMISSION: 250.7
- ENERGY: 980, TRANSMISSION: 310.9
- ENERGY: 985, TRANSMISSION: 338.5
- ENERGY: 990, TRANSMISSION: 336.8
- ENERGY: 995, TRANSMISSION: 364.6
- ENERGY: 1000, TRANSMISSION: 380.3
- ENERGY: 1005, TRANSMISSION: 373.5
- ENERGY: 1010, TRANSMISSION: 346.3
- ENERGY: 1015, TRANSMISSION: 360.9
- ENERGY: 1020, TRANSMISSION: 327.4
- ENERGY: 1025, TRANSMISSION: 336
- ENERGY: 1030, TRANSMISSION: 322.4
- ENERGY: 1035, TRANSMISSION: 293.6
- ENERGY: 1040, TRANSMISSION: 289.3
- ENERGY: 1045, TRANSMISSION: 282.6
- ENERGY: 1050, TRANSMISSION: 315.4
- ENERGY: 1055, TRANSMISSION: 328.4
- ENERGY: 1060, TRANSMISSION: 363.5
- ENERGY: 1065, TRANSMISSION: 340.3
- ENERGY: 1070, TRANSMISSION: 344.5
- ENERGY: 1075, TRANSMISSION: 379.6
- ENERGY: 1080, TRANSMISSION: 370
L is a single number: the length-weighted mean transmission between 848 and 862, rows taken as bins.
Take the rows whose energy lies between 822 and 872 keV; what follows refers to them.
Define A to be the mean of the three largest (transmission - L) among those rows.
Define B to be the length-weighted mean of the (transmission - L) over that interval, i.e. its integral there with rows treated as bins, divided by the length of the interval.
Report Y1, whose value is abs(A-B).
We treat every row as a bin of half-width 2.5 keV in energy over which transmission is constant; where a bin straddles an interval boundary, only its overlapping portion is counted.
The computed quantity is 21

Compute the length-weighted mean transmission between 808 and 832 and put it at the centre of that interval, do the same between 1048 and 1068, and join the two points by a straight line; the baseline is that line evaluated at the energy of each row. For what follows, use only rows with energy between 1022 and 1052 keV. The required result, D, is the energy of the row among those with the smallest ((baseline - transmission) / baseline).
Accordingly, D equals 1025 keV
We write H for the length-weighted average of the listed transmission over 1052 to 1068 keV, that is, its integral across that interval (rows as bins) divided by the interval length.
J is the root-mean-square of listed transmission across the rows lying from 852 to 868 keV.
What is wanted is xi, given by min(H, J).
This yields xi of 320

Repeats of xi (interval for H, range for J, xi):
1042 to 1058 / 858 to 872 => 310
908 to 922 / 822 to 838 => 348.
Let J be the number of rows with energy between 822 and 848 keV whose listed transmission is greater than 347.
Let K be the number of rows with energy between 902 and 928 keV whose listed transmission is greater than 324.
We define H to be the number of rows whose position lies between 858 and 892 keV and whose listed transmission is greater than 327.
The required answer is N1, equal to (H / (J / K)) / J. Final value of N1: 1.6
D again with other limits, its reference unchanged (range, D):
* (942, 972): 945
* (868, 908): 900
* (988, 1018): 1000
